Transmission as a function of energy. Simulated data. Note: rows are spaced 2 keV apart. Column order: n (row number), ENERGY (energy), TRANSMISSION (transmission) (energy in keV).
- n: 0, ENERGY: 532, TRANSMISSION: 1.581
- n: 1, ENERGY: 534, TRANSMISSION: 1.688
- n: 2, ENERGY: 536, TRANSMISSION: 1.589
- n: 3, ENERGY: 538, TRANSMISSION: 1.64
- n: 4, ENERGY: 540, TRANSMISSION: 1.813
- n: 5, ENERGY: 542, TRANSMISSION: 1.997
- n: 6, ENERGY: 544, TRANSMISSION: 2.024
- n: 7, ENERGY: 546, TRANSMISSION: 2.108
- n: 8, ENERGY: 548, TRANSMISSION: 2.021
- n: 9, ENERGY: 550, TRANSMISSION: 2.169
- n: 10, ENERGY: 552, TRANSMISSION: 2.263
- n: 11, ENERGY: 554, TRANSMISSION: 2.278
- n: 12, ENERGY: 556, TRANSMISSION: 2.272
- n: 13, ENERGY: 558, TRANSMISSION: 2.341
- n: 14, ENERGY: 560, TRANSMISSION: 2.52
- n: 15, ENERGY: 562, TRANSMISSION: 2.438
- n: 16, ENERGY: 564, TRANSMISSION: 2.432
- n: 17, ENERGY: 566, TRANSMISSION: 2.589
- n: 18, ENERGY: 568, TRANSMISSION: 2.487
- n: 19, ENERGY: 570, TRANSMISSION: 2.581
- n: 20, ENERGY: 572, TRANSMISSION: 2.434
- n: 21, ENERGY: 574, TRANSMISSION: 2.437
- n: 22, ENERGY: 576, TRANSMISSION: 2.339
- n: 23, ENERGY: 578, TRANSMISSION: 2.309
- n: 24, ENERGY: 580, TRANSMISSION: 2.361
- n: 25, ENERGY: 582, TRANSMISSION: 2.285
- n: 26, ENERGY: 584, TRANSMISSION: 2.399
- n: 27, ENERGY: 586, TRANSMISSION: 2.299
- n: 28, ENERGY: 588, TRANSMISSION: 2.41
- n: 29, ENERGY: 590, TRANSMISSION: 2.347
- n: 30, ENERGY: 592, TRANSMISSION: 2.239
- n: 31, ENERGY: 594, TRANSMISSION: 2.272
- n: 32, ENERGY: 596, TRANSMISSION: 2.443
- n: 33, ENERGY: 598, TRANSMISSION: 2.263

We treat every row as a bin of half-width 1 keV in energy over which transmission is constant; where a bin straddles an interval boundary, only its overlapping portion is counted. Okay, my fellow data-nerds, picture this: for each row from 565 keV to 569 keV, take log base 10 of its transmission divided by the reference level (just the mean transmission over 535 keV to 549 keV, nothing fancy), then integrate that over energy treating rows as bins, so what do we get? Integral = 0.517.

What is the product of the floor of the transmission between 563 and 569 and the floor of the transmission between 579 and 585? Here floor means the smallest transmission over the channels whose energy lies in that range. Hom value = 5.6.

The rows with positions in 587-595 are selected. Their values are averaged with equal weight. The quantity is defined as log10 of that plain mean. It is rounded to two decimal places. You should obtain 0.36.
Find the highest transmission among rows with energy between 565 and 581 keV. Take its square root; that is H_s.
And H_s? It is 1.61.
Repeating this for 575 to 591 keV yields 1.55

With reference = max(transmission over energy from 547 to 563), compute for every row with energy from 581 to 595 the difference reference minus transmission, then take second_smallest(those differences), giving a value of 0.12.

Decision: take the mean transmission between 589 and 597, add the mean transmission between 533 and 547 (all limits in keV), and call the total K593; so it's 4.2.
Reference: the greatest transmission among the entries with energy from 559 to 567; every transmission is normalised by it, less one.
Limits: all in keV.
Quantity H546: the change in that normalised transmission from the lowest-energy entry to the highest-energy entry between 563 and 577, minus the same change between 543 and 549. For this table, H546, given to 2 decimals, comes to -0.03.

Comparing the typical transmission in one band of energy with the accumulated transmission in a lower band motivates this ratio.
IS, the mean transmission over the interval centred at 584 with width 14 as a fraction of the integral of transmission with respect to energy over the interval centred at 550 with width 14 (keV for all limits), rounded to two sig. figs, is 0.077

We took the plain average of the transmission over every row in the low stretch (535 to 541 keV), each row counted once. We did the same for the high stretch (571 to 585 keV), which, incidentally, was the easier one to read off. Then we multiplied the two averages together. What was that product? 3.98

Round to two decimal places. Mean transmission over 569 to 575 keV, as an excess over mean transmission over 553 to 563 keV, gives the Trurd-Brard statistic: 0.11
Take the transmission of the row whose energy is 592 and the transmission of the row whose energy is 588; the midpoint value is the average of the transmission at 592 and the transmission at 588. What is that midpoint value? 2.32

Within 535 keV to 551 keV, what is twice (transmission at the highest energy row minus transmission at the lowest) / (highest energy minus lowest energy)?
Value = 0.083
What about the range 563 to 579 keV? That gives -0.018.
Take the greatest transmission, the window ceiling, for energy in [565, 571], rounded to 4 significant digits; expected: 2.589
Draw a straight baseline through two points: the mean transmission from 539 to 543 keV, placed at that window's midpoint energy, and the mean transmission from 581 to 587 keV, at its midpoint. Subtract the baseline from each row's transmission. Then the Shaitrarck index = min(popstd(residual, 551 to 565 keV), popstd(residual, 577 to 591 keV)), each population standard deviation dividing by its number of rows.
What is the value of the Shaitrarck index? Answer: 0.048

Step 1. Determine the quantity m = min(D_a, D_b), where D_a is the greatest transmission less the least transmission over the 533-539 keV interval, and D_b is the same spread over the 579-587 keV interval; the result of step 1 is 0.10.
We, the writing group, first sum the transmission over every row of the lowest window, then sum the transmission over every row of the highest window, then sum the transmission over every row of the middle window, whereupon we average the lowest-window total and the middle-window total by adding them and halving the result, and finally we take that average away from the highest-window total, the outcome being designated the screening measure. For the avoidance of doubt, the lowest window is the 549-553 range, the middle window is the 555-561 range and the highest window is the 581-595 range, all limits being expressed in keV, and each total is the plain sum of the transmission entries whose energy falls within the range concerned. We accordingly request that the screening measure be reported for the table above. 10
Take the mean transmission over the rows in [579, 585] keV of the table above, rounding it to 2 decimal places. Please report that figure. 2.35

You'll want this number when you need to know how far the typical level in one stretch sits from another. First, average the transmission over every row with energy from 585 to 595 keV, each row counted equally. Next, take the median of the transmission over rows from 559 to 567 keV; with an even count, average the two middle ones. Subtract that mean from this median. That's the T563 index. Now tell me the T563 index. 0.17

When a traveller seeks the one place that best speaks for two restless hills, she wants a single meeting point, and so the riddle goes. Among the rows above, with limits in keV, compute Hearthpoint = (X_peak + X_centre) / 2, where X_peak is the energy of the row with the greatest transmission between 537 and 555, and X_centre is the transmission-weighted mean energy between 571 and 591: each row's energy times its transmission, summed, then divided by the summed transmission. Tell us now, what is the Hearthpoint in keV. 567.5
